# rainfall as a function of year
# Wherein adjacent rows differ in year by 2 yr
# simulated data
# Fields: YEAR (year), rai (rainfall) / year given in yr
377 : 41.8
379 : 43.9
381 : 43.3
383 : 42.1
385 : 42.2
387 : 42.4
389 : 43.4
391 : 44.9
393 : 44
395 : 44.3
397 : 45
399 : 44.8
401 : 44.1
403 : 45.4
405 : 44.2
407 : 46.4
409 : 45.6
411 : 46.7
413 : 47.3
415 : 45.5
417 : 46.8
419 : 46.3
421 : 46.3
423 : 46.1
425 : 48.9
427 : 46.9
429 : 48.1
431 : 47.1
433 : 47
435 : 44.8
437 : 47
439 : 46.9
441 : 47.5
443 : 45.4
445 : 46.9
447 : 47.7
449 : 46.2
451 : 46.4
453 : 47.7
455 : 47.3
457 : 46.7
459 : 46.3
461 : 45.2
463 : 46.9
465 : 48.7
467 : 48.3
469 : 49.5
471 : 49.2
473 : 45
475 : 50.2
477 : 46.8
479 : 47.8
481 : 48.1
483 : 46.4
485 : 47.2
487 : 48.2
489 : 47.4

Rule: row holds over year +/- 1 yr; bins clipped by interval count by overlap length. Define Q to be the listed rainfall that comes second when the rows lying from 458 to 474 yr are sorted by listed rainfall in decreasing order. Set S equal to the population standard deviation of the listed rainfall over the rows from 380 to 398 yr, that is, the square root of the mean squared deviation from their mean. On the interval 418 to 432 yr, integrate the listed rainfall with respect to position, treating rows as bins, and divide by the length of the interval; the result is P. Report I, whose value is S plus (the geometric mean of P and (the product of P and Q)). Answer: 331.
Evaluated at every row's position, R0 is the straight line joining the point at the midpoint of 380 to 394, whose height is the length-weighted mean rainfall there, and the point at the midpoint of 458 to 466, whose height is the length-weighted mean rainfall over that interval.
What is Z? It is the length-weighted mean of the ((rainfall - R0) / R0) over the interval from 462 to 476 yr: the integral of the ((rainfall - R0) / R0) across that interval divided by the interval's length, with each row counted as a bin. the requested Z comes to 0.024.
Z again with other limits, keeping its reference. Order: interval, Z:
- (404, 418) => 0.039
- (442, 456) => 0.014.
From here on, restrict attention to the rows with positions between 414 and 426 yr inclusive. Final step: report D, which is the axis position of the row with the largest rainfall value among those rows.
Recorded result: 425 yr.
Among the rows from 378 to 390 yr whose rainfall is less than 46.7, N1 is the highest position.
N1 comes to 389 yr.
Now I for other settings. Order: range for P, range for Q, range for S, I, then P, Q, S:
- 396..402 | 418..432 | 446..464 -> 310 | 44.6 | 48.1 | 0.76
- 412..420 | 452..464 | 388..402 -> 320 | 46.5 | 47.3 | 0.54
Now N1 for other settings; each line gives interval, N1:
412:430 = 423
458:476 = 473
